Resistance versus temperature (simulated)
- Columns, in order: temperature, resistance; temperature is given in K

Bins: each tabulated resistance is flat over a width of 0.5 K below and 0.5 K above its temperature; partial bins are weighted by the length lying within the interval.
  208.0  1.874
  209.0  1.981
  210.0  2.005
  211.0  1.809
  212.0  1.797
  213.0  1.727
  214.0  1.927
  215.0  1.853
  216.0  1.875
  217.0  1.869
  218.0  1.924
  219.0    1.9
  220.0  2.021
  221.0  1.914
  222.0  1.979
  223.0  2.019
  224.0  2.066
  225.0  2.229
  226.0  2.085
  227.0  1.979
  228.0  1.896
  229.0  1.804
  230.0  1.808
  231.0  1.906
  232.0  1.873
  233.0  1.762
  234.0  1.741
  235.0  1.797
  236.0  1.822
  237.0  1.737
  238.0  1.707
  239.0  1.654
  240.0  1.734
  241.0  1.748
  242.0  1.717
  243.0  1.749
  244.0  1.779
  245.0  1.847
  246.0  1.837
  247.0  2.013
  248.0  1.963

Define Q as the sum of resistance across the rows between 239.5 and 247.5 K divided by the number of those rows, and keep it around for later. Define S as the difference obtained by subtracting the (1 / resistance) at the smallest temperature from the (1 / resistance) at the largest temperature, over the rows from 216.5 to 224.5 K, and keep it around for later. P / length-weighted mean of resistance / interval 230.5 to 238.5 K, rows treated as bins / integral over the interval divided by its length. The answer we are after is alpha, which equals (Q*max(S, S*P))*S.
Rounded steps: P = 1.79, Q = 1.80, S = -0.05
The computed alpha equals 0.0047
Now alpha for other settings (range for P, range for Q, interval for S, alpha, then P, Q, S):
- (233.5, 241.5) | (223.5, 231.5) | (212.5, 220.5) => 0.0140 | 1.74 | 1.97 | -0.08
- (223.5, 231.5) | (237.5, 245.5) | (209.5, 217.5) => 0.0045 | 1.97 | 1.74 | 0.04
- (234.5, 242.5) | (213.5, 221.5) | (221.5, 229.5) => 0.0080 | 1.74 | 1.91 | 0.05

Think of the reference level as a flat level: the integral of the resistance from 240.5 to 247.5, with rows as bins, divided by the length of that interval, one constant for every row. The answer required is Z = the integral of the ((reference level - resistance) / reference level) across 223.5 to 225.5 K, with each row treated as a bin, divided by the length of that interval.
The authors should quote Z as -0.18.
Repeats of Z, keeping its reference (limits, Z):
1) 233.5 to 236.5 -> 0.01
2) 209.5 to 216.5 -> -0.02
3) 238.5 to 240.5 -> 0.07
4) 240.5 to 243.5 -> 0.04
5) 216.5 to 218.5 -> -0.05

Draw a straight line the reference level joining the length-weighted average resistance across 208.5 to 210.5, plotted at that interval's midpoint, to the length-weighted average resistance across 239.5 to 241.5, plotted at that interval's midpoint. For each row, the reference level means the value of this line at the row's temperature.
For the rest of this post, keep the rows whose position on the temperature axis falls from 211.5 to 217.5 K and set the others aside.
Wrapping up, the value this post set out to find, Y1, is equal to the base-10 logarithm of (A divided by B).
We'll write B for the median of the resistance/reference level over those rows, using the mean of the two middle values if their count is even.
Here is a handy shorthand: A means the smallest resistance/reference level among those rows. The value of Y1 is -0.038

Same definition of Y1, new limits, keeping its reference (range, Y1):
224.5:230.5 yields -0.028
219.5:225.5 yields -0.024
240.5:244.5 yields -0.008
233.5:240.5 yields -0.017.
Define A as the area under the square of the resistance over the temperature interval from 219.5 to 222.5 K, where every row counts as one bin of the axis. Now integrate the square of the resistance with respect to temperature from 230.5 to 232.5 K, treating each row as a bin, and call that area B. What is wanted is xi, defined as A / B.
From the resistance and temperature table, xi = 1.63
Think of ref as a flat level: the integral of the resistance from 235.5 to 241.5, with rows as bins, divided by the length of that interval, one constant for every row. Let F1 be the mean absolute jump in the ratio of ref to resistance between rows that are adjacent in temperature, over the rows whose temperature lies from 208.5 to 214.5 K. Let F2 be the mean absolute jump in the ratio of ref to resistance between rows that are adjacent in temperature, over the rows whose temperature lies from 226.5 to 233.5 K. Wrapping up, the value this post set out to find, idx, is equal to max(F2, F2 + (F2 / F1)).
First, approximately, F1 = 0.051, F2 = 0.035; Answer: 0.7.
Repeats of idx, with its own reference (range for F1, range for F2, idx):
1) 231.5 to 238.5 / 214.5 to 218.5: 0.5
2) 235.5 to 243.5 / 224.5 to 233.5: 1.5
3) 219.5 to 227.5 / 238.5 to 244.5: 0.6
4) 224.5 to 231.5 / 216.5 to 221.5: 0.9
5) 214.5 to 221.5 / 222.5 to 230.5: 1.5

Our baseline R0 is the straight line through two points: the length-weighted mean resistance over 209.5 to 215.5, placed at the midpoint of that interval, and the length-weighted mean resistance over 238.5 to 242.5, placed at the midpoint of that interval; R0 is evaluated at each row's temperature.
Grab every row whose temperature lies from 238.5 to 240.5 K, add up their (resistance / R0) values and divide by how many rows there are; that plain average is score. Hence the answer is 0.99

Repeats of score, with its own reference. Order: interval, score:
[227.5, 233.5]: 1.04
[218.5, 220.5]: 1.08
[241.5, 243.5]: 1.02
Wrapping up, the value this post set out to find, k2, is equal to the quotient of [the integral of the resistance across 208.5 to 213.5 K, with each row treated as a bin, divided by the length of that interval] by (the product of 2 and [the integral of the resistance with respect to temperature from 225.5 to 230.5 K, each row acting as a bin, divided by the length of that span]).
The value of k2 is 0.49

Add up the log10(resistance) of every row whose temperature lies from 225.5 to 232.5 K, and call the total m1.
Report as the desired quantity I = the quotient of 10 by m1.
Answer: 5.1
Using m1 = 1.96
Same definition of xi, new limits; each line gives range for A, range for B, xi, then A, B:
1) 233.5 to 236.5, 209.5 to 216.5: 0.40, 9.6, 24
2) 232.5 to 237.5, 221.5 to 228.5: 0.54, 15.7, 29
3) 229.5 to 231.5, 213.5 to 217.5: 0.49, 6.9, 14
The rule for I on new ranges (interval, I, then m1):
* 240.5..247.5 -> 5.5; 1.80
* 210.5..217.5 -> 5.4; 1.85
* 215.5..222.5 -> 5.0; 1.99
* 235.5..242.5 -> 6.0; 1.67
